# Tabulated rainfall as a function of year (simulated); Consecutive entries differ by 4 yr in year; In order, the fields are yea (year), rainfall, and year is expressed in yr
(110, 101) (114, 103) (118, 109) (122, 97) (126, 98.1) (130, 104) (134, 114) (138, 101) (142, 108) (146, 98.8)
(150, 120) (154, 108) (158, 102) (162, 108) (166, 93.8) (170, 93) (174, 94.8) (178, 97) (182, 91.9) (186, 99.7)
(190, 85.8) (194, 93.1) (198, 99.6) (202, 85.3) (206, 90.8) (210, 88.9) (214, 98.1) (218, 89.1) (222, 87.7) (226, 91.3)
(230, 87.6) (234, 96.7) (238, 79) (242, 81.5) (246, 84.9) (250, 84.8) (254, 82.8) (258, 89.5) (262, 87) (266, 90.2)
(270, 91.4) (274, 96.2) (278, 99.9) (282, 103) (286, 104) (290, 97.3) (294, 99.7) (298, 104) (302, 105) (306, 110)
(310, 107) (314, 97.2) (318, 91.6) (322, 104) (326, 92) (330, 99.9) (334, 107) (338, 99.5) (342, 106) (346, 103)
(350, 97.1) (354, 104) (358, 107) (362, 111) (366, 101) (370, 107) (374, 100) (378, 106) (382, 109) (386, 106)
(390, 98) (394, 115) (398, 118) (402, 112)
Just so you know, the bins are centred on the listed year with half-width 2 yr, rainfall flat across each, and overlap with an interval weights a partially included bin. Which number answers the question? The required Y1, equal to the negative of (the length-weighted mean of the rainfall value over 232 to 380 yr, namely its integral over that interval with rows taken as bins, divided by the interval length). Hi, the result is -98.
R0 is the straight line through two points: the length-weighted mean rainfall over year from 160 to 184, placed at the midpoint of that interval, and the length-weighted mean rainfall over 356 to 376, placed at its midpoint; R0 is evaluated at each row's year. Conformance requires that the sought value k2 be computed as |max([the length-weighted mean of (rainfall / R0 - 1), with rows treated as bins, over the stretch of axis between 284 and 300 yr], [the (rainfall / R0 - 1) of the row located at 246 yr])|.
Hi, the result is 0.01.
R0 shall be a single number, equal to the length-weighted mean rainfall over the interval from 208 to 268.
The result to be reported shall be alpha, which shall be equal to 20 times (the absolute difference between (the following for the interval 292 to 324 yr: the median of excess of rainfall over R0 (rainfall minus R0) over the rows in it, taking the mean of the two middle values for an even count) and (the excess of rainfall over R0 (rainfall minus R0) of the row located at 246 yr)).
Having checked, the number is 382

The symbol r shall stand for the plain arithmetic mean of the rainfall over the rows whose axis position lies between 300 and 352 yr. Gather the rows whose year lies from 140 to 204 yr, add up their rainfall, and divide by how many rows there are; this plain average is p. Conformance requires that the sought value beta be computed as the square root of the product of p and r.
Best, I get 100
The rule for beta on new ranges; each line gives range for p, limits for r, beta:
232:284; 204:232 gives 90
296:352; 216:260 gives 94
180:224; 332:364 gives 98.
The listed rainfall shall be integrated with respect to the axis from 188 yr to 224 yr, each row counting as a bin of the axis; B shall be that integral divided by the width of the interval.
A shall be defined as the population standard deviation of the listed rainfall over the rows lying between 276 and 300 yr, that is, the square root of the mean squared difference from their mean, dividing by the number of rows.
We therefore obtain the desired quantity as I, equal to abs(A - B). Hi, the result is 88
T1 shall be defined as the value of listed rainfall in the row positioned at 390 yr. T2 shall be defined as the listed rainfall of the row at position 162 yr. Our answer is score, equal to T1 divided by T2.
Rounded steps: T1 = 98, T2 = 108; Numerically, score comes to 0.91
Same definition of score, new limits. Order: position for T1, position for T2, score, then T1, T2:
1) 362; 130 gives 1.07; 111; 104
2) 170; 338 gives 0.93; 93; 99.5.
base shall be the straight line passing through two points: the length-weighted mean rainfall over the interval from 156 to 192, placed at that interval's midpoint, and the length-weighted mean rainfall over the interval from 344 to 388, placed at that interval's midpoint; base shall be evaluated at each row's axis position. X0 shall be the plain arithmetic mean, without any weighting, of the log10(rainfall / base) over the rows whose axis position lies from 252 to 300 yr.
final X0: -0.025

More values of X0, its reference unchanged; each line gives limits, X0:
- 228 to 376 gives -0.020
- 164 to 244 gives -0.030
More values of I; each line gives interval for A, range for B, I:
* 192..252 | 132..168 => 100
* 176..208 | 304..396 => 98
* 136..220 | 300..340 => 93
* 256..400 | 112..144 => 97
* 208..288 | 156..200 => 89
